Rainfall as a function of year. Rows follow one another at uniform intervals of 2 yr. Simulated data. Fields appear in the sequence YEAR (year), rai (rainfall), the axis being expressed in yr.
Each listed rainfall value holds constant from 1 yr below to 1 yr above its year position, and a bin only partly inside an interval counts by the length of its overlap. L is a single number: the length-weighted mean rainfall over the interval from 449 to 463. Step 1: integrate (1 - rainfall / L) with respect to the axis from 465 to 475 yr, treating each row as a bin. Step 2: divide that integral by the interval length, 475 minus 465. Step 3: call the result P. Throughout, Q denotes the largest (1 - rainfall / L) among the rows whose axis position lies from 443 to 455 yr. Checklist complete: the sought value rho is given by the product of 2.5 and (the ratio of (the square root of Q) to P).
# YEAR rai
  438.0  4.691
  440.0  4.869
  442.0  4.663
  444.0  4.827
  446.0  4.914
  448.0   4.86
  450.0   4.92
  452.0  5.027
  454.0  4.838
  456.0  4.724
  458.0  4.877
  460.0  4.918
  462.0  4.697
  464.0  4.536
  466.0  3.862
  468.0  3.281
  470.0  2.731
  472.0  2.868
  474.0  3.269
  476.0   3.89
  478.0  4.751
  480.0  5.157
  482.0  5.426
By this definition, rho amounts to 1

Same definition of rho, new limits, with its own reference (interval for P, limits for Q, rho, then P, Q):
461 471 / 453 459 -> 2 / 0.213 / 0.03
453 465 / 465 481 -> 87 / 0.019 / 0.44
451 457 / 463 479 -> -1406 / -0.001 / 0.44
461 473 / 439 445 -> 2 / 0.246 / 0.04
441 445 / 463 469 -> 62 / 0.023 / 0.32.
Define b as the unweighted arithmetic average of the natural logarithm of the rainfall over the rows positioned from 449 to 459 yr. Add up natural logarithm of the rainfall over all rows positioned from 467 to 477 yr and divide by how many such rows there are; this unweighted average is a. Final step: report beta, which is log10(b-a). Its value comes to -0.37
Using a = 1.16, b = 1.584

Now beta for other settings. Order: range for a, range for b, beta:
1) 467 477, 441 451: -0.38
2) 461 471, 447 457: -0.58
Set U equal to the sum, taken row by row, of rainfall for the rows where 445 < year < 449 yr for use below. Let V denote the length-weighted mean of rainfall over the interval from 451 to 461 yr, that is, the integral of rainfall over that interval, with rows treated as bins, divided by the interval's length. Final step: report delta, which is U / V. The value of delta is 2.0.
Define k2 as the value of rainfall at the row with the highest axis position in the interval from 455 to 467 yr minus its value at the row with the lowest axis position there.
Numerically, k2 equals -0.9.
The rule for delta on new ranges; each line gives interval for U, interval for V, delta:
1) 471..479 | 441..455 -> 3.0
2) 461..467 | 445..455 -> 2.7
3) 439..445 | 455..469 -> 3.3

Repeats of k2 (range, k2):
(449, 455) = -0.1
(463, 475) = -1.3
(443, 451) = 0.1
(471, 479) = 1.9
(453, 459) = 0.0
